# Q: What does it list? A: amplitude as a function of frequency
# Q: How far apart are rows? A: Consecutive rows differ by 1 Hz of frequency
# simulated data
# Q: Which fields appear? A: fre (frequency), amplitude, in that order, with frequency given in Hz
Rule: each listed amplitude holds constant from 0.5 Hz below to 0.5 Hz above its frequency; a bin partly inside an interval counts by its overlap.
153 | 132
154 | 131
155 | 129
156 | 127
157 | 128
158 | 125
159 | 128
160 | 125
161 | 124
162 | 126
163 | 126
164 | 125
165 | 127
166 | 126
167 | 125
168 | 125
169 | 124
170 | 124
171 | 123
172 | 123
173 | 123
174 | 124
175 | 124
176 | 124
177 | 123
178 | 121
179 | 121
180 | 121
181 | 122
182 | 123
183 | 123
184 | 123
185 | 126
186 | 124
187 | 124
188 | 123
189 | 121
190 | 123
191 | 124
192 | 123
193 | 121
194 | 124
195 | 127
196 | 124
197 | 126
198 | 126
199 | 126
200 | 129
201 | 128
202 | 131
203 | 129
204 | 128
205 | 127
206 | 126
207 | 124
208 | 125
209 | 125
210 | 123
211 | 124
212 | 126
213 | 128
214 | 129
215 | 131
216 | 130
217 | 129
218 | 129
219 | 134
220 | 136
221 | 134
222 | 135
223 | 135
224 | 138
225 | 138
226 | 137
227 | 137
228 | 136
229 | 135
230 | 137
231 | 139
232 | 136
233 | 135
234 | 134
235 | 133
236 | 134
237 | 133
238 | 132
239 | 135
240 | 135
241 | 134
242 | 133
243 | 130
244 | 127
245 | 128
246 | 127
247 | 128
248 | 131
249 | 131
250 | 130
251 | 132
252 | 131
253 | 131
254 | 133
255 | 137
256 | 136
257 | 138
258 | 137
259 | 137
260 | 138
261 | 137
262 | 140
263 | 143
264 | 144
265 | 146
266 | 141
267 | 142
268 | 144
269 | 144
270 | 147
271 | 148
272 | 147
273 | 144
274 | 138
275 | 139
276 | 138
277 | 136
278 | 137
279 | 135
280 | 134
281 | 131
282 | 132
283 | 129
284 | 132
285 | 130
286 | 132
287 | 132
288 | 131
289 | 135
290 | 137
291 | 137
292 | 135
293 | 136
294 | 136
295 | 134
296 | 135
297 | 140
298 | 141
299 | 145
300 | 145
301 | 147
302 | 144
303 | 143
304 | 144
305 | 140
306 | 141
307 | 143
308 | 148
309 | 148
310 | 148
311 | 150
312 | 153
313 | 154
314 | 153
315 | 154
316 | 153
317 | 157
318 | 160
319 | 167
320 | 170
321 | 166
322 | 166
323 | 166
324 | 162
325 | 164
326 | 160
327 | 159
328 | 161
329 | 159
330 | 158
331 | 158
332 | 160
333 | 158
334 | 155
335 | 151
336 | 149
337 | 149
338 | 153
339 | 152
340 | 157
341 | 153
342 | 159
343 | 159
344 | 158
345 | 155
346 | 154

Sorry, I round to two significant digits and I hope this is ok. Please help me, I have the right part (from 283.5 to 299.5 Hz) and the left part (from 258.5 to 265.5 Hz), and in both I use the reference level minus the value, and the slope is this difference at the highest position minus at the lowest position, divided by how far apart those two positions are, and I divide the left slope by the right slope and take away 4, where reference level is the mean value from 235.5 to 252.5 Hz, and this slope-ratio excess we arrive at -2.3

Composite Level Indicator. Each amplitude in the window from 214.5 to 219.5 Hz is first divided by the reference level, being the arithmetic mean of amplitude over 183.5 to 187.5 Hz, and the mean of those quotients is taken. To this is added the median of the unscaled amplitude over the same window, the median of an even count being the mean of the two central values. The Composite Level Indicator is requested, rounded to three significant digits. 131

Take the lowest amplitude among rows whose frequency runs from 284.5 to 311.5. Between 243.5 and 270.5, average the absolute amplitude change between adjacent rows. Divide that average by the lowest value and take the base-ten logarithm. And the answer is -1.91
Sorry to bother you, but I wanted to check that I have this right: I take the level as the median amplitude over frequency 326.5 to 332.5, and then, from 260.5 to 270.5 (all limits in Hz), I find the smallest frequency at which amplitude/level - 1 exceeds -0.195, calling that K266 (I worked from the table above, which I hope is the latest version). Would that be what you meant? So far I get 261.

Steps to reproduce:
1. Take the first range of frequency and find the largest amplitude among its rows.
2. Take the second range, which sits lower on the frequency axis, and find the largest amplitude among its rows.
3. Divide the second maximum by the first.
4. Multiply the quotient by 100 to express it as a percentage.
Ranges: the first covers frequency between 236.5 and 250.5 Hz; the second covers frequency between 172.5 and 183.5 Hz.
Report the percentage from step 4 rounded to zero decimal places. 92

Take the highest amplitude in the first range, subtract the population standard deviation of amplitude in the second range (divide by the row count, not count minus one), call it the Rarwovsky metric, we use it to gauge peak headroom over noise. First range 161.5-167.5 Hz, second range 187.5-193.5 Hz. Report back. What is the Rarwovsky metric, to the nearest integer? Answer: 126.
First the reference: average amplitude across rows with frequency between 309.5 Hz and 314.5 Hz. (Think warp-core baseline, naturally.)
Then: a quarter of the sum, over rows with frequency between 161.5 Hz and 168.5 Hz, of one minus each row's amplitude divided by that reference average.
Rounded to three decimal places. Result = 0.299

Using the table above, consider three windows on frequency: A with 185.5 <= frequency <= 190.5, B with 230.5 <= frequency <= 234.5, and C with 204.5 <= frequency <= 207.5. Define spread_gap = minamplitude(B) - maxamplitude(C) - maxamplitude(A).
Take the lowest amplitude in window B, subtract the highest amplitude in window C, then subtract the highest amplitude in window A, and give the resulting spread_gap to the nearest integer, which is -117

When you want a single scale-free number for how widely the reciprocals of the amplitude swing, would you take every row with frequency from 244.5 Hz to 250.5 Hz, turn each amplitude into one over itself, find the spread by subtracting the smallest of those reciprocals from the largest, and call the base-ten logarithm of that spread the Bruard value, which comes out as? -3.62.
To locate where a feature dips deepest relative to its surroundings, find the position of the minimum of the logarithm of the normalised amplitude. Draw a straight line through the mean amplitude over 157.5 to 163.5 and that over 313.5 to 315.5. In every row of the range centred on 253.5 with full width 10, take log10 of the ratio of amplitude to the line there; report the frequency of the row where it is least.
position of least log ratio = 250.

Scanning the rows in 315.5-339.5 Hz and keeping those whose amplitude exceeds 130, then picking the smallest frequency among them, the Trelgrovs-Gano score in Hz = 316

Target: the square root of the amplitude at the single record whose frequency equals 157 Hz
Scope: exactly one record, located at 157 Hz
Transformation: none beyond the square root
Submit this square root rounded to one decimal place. 11.3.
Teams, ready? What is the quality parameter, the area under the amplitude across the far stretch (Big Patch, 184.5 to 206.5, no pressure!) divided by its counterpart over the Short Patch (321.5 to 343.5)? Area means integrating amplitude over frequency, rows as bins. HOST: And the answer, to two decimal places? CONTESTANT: 0.80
